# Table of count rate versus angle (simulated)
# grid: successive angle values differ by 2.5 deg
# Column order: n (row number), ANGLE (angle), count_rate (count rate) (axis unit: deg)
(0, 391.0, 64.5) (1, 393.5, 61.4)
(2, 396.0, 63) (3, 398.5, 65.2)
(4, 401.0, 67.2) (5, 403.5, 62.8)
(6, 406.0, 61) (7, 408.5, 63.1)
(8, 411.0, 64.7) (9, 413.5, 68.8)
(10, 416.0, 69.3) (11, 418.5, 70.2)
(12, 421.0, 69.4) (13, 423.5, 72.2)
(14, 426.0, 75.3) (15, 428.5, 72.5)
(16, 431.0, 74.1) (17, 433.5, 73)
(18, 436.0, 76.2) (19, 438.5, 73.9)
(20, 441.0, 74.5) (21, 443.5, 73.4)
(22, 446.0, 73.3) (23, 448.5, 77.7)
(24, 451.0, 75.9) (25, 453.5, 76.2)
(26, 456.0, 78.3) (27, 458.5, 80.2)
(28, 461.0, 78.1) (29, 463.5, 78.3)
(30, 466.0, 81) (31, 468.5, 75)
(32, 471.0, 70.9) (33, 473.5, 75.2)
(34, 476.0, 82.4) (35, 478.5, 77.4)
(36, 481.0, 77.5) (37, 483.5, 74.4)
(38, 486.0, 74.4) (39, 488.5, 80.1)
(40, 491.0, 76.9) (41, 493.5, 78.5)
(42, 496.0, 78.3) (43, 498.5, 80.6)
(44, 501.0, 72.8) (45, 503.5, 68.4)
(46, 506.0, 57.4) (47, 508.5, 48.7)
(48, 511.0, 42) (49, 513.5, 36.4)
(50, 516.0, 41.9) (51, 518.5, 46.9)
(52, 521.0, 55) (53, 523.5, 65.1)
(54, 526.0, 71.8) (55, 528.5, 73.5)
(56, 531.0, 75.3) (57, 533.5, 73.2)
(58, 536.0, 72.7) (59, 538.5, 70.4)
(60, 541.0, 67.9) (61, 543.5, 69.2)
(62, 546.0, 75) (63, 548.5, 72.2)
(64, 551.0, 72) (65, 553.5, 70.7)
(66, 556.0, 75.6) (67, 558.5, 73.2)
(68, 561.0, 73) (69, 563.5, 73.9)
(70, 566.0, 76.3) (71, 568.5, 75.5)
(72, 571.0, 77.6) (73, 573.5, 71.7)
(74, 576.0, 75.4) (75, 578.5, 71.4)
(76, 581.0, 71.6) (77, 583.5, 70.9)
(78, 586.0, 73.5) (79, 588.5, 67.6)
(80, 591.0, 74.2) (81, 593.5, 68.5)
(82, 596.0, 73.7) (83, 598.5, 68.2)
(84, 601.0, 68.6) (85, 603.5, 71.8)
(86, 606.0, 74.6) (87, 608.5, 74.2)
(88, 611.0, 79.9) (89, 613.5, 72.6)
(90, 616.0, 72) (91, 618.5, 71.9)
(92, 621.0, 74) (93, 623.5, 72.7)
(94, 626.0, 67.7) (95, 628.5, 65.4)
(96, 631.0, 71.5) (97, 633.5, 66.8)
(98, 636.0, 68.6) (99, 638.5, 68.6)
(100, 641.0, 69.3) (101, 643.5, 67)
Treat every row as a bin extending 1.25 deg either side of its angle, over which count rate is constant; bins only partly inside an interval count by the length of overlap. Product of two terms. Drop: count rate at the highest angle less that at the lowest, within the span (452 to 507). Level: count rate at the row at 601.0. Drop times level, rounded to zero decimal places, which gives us -1290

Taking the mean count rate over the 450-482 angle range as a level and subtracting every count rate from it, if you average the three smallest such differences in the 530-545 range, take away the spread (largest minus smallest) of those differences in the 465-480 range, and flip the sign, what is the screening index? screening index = 7.8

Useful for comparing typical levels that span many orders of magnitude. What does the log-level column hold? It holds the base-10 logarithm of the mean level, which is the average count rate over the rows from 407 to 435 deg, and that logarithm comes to 1.85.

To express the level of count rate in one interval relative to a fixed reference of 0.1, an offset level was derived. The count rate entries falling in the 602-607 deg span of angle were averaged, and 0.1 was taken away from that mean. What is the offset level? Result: 73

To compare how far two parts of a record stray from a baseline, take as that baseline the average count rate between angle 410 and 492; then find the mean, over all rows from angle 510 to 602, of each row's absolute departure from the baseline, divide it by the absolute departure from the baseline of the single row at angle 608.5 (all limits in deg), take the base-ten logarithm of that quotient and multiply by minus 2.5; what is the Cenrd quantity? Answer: -2.5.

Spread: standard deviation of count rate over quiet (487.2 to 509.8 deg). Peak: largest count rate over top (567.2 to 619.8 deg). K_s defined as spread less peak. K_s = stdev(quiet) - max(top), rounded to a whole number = -69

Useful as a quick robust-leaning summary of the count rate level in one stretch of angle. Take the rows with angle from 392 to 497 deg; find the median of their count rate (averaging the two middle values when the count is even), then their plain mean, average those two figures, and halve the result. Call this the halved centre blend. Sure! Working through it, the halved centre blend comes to 36.9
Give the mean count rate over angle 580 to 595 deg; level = 71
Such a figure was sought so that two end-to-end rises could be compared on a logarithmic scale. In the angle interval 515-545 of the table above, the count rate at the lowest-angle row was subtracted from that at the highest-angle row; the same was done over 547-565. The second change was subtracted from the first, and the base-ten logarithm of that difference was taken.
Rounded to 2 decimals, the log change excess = 1.41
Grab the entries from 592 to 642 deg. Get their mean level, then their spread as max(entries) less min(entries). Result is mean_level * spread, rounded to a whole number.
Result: 1030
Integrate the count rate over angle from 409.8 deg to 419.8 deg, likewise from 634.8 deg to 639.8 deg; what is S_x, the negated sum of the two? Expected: -1026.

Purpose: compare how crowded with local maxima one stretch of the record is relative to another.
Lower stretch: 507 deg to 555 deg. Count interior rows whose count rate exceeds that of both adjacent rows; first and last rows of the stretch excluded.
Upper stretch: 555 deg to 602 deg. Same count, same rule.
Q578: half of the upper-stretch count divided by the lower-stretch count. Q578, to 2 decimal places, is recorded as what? 1.75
